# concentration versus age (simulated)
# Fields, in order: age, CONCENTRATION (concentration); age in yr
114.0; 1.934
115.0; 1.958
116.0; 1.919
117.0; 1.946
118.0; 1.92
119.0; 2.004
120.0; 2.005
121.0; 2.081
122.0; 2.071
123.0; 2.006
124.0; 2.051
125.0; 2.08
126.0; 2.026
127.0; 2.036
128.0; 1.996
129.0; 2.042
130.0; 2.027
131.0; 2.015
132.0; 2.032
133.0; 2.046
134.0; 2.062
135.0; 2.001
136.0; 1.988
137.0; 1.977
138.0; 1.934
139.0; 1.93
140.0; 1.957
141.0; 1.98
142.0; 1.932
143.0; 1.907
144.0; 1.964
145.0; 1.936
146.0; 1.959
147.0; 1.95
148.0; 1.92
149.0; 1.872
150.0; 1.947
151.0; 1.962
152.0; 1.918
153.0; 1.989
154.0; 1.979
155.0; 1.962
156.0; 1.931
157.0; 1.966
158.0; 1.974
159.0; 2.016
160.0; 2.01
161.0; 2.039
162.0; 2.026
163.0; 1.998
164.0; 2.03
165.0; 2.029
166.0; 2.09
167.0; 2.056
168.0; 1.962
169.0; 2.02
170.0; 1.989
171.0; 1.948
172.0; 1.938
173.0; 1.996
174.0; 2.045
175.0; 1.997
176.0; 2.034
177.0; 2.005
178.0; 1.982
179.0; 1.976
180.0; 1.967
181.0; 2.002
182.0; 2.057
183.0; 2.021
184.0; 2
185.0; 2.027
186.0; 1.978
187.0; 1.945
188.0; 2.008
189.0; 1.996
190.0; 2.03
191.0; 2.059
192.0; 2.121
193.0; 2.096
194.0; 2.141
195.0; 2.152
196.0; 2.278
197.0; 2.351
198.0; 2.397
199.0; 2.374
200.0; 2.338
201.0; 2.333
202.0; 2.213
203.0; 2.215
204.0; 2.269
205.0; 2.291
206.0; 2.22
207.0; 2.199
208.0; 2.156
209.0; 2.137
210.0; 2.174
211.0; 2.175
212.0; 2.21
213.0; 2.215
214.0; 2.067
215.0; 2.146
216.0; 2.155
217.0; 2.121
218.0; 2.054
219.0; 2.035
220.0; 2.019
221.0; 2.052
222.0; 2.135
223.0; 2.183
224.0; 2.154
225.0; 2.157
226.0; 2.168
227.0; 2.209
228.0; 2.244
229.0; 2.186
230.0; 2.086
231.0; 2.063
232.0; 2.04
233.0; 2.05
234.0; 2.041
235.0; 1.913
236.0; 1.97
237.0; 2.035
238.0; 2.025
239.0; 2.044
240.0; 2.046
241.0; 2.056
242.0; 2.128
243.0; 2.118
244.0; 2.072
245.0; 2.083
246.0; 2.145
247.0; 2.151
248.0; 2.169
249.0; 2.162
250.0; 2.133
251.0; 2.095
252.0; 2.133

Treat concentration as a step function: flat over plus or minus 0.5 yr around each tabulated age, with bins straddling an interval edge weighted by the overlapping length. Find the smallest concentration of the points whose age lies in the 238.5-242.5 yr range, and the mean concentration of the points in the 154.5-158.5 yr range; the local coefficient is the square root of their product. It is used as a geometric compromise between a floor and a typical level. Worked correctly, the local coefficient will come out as 2.00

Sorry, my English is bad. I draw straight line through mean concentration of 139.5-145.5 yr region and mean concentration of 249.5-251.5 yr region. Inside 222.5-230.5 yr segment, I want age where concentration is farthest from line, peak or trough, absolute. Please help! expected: 228.0 yr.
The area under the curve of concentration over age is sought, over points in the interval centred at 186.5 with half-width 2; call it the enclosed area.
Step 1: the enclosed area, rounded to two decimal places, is 7.96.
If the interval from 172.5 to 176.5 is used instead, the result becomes 8.07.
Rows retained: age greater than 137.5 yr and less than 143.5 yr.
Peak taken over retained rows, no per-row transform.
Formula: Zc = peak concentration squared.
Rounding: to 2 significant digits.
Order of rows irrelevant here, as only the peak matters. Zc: 3.9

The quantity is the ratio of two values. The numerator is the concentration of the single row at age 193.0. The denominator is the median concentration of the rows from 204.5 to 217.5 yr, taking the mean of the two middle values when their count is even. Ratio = 0.96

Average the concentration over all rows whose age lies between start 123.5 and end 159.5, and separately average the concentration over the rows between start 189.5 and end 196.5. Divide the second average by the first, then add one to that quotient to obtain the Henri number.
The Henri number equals 2.07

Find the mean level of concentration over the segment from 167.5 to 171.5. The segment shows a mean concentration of 1.98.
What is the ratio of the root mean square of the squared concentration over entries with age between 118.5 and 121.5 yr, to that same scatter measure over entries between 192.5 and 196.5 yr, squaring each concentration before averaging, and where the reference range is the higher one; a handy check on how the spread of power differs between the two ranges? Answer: 0.88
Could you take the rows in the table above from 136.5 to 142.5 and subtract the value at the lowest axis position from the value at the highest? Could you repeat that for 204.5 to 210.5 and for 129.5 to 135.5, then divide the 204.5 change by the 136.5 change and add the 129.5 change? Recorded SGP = 2.6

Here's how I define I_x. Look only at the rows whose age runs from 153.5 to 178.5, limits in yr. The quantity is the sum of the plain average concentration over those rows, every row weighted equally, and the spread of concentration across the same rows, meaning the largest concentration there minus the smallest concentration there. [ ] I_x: 2.16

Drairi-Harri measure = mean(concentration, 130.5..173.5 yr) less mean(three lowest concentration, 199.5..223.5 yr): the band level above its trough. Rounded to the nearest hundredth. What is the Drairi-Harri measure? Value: -0.06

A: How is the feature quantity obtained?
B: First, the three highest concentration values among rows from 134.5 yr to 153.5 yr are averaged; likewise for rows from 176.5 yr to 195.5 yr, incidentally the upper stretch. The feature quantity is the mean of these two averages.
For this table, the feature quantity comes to 2.065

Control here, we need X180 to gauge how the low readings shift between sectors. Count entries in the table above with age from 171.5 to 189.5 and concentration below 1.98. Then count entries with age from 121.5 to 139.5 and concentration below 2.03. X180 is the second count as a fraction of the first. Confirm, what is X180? 2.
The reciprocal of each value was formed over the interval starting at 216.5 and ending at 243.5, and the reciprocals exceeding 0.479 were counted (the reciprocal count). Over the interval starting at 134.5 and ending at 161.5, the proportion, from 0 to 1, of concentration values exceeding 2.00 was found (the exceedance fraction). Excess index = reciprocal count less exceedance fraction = 15.9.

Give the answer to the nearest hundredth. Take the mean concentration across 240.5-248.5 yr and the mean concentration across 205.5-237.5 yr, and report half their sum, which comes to 2.12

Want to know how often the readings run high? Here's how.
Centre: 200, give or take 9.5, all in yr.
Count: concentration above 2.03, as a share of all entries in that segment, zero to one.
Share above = 1.0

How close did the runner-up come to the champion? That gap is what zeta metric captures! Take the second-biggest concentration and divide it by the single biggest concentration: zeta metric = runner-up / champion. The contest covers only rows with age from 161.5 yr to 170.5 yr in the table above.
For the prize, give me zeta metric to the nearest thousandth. 0.984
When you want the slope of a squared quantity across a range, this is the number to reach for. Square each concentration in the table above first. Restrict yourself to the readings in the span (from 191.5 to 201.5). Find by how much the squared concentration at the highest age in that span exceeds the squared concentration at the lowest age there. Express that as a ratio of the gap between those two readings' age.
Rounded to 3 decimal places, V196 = 0.105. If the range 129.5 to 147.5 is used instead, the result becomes -0.018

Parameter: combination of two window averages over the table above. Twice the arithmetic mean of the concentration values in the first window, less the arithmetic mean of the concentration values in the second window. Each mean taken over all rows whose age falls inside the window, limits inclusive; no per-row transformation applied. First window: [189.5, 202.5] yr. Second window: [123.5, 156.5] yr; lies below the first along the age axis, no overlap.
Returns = 2.46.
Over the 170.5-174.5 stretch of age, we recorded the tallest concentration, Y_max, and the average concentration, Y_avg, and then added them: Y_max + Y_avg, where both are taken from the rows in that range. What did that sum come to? 4.03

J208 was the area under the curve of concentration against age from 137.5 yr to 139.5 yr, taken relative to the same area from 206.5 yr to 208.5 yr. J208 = 0.89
